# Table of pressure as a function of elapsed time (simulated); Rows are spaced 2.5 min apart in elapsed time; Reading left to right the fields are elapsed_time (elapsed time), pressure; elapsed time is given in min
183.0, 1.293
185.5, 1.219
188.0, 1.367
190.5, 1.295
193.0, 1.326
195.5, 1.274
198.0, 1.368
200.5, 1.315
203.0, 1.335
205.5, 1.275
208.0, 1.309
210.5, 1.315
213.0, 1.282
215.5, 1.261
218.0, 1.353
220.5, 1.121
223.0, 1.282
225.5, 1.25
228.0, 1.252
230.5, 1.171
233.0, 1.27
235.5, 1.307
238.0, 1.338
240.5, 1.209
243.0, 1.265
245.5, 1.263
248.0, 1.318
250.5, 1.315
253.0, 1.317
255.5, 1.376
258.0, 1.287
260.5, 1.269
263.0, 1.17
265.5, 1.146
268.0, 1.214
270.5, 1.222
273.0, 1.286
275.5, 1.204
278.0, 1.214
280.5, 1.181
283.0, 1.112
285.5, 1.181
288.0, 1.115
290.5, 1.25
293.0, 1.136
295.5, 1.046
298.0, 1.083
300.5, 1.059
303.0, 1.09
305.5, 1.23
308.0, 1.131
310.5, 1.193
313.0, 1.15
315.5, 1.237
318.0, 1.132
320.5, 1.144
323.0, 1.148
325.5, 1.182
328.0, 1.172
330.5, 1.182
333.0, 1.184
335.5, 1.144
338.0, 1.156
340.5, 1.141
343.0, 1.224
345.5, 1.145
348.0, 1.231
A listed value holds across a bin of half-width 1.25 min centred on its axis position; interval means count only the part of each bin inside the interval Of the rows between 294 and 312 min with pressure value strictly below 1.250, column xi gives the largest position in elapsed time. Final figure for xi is 310.5 min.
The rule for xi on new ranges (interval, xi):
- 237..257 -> 240.5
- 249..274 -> 270.5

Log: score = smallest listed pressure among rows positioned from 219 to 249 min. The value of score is 1.121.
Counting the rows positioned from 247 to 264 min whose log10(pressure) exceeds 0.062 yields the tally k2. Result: 7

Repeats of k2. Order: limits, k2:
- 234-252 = 7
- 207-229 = 8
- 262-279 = 6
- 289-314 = 3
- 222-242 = 8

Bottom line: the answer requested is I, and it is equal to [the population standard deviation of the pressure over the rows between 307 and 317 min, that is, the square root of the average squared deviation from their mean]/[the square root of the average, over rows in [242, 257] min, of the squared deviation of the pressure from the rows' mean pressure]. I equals 1.07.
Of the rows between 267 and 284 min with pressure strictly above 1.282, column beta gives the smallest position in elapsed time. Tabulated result 273.0 min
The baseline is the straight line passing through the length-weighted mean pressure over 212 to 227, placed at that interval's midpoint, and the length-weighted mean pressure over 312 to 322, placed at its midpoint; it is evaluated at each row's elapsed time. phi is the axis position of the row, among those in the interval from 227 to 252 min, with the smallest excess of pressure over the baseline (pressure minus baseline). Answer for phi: 230.5 min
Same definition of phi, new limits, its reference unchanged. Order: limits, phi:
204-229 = 220.5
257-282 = 265.5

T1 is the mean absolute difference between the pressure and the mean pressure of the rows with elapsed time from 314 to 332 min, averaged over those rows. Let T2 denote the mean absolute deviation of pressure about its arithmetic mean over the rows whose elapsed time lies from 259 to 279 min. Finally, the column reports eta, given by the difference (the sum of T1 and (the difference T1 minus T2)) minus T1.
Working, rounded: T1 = 0.025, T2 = 0.033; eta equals -0.007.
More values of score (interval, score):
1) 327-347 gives 1.141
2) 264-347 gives 1.046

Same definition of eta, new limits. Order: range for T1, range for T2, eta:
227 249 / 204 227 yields -0.003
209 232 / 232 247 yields 0.018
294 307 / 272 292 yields 0.006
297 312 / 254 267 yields -0.020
